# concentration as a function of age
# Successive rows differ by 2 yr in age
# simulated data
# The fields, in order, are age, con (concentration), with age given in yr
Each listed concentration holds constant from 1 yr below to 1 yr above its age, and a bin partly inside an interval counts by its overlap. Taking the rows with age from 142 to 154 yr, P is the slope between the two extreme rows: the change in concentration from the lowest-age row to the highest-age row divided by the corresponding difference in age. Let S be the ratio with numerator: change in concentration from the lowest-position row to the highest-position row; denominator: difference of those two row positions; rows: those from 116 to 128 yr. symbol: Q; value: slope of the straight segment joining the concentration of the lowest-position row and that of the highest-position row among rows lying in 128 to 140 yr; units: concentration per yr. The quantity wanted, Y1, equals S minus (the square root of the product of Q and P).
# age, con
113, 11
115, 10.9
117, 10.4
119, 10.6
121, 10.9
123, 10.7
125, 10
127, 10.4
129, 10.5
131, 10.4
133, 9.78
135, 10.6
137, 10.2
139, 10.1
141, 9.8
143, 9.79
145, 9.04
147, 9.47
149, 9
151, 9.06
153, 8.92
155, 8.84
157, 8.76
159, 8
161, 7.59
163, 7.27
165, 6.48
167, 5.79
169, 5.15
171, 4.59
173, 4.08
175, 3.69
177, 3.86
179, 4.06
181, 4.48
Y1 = -0.06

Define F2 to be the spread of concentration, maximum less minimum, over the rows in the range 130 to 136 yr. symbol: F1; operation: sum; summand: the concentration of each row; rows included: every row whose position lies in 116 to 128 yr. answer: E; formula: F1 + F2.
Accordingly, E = 64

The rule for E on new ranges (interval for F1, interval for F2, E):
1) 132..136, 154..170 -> 24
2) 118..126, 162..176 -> 46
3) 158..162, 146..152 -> 16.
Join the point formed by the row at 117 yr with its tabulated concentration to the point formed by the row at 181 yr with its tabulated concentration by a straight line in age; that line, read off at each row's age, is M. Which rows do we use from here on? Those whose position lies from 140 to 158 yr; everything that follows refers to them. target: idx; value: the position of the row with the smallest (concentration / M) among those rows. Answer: 145 yr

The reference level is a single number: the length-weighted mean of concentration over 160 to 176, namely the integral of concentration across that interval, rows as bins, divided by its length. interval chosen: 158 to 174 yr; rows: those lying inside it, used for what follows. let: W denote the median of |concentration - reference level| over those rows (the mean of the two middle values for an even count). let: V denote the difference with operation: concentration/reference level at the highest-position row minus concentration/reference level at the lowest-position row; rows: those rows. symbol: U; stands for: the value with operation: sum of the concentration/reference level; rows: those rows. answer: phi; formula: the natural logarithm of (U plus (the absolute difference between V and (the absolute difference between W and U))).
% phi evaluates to 2.83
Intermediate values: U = 8.8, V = -0.70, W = 1.2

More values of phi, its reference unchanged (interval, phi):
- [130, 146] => 3.20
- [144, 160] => 3.10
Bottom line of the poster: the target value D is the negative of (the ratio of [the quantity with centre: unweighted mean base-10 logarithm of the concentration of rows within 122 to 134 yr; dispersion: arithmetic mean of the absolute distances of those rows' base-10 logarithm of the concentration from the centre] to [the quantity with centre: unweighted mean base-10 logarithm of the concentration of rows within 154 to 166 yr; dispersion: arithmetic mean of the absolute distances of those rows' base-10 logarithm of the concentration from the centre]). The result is -0.3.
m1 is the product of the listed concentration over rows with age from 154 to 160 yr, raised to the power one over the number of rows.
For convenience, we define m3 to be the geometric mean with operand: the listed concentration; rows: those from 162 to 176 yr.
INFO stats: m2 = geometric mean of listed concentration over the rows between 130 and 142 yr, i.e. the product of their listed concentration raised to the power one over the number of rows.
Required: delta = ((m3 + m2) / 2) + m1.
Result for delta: 16.2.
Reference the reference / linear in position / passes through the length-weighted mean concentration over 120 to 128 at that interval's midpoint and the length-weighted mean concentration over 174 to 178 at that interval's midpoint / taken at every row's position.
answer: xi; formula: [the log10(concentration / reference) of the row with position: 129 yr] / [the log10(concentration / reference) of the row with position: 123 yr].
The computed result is 9.6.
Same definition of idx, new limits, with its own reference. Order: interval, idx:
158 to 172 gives 171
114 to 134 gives 117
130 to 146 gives 133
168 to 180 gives 175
